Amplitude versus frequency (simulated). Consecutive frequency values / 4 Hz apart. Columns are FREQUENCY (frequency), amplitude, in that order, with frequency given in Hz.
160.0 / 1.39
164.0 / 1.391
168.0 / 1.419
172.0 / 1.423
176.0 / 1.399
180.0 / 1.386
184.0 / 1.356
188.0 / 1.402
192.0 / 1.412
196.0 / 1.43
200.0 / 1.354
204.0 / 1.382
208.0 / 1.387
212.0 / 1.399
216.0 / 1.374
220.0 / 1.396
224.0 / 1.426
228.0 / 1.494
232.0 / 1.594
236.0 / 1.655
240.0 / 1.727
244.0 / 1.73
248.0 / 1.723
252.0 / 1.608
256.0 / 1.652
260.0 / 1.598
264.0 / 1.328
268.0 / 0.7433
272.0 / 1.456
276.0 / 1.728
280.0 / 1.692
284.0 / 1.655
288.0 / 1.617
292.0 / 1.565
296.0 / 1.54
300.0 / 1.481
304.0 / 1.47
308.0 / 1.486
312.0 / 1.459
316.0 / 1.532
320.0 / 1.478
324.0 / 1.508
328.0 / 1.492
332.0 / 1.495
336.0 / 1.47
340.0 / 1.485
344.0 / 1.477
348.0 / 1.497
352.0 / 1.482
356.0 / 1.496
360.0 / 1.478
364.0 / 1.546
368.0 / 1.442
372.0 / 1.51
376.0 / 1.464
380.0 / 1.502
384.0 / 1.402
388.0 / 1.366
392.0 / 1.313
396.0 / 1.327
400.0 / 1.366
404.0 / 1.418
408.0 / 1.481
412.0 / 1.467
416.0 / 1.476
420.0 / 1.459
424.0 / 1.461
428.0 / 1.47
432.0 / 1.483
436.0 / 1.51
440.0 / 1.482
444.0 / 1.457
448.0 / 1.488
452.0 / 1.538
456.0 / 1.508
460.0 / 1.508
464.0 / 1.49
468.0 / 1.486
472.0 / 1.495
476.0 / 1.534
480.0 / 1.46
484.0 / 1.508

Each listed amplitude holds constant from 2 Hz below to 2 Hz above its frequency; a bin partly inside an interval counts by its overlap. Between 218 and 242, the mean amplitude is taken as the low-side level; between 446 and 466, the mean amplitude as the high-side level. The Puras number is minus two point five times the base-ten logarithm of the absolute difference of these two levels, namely 3.4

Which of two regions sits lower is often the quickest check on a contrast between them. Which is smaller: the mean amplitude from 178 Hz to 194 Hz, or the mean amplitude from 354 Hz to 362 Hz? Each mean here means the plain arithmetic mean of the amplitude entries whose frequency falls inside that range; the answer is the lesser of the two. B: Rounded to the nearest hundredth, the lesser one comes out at 1.39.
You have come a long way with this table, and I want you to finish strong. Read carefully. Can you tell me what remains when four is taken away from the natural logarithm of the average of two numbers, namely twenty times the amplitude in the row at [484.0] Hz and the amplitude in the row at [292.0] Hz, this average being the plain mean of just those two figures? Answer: -1.24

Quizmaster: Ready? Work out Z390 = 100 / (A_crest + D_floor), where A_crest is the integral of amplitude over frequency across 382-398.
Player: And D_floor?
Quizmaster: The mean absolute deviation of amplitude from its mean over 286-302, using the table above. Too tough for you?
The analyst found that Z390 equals 4.61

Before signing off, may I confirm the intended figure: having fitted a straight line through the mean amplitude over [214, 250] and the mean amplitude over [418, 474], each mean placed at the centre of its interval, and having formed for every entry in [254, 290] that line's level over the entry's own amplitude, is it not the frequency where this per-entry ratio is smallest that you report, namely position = 276.0 Hz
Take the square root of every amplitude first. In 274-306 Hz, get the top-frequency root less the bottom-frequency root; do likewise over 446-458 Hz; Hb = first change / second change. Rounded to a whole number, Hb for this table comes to -12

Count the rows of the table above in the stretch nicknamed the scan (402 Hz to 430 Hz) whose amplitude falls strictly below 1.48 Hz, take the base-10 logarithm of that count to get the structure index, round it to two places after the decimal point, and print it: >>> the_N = 0.78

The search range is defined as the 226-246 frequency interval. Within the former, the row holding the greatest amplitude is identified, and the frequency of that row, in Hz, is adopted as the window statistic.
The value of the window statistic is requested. 244.0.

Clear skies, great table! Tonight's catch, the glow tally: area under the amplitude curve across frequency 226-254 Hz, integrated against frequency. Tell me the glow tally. 46.1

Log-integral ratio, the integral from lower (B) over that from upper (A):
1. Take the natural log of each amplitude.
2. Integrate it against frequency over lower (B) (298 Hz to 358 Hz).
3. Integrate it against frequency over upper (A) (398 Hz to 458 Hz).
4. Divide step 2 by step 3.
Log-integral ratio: 1.03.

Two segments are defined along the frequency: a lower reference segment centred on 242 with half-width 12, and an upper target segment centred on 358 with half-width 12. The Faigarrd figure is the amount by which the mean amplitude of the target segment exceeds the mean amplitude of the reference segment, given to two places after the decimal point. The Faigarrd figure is -0.18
